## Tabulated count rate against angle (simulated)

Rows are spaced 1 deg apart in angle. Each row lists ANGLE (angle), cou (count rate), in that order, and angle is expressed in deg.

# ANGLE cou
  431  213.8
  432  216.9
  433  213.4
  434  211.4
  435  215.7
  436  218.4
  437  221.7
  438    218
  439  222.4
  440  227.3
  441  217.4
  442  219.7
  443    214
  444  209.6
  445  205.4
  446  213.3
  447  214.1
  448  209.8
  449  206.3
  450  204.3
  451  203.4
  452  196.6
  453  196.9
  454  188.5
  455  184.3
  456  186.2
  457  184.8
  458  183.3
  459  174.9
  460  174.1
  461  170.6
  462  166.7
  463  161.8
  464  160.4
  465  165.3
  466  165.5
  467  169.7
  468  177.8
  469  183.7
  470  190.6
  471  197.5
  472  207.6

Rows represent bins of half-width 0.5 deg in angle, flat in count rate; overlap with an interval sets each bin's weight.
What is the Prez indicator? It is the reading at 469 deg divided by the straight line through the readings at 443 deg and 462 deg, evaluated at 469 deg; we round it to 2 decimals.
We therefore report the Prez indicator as 1.23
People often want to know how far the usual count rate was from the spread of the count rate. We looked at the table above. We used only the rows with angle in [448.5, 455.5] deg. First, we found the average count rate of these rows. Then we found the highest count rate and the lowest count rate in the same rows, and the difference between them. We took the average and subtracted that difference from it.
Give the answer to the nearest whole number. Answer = 175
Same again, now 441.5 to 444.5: 204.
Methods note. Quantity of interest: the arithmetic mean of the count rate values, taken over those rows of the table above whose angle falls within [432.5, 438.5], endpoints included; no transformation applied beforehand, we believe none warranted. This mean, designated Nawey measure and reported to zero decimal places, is 216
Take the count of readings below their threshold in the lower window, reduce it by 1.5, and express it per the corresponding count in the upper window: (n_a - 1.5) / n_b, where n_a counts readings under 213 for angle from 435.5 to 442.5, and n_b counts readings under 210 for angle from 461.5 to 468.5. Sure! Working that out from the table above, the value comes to -0.21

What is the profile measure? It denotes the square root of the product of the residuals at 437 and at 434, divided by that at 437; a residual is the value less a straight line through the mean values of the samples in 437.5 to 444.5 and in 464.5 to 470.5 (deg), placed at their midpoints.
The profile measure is -2.4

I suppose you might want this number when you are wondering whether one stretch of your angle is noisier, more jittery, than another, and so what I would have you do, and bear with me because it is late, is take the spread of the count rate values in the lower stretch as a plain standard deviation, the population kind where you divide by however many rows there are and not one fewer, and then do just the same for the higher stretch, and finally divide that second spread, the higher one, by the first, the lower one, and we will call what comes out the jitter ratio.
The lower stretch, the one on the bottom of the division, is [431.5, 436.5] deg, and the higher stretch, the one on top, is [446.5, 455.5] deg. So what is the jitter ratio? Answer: 3.69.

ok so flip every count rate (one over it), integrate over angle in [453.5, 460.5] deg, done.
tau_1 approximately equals 0.038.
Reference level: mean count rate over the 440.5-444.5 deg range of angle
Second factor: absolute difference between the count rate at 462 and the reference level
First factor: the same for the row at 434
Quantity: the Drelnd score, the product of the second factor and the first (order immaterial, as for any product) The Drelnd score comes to 183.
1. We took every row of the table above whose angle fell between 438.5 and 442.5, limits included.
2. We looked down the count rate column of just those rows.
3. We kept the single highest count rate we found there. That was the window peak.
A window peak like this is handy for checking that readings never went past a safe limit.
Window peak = 227.3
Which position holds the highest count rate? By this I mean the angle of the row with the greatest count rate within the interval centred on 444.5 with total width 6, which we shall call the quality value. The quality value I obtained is 442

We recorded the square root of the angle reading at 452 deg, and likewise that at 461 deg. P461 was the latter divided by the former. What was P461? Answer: 0.932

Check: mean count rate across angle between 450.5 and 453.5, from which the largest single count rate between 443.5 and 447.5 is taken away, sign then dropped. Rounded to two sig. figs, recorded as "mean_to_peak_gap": 15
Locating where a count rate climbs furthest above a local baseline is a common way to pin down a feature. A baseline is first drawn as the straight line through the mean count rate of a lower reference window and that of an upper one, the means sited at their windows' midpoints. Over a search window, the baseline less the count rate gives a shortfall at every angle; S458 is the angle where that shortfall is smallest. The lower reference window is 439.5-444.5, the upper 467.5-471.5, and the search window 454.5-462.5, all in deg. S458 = 456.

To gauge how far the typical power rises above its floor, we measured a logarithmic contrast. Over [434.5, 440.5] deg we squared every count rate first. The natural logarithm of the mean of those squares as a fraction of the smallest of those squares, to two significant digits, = 0.045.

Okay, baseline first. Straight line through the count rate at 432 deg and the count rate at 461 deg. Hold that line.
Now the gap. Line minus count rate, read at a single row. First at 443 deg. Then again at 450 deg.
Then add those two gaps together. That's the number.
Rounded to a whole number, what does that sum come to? -31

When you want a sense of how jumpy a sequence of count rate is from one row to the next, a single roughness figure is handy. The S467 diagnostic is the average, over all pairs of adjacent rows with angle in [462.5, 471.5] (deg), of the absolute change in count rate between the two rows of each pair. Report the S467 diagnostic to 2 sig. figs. 4.8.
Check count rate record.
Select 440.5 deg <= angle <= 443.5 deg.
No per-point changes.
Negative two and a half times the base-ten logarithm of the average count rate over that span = -5.84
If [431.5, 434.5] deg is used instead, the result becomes -5.83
